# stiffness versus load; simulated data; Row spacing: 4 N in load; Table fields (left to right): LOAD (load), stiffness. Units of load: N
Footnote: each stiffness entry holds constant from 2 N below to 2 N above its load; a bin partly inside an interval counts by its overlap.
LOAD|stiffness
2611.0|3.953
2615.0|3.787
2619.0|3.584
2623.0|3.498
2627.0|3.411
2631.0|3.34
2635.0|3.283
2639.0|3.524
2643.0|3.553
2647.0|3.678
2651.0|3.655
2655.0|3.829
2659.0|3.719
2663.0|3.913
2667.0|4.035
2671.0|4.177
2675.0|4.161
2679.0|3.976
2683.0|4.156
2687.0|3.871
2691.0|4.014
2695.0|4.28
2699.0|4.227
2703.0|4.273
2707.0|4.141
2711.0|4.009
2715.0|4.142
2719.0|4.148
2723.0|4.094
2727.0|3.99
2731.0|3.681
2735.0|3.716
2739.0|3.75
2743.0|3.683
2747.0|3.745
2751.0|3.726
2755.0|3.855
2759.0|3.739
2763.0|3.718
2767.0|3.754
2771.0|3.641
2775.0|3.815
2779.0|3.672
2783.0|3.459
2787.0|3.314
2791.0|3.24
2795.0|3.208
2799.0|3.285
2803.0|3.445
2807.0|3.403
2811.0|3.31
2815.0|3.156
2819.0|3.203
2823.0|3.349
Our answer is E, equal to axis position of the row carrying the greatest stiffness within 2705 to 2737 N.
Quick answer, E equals 2719.0 N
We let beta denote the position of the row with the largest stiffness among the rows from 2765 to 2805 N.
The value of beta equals 2775.0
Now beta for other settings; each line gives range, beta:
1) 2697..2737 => 2703.0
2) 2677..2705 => 2695.0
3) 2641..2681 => 2671.0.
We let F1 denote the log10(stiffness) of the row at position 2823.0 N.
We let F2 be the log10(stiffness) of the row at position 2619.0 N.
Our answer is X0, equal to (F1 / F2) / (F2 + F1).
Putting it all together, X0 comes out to 0.88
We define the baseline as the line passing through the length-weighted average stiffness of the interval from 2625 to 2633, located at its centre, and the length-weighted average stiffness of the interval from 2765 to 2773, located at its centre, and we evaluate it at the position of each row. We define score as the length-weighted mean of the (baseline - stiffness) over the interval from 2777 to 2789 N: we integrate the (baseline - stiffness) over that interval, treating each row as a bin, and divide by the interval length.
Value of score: 0.25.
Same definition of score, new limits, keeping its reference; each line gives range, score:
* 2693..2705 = -0.72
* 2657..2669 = -0.44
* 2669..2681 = -0.62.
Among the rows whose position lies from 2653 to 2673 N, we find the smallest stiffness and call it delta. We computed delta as 3.719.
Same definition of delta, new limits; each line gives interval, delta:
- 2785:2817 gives 3.156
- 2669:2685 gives 3.976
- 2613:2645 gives 3.283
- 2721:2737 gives 3.681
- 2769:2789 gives 3.314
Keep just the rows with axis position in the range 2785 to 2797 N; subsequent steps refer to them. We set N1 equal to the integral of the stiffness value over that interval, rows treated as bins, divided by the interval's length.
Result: 3.25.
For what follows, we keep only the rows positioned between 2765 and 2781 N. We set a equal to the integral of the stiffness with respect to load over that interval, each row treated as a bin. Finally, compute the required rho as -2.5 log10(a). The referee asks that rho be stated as -4.4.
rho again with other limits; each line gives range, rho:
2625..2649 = -4.8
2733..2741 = -3.7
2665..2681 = -4.5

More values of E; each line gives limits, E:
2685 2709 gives 2695.0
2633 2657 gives 2655.0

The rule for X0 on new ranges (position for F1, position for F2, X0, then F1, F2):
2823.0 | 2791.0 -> 0.99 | 0.52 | 0.51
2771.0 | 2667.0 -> 0.79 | 0.56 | 0.61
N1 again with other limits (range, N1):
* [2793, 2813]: 3.33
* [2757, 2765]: 3.73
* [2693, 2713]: 4.19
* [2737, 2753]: 3.73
